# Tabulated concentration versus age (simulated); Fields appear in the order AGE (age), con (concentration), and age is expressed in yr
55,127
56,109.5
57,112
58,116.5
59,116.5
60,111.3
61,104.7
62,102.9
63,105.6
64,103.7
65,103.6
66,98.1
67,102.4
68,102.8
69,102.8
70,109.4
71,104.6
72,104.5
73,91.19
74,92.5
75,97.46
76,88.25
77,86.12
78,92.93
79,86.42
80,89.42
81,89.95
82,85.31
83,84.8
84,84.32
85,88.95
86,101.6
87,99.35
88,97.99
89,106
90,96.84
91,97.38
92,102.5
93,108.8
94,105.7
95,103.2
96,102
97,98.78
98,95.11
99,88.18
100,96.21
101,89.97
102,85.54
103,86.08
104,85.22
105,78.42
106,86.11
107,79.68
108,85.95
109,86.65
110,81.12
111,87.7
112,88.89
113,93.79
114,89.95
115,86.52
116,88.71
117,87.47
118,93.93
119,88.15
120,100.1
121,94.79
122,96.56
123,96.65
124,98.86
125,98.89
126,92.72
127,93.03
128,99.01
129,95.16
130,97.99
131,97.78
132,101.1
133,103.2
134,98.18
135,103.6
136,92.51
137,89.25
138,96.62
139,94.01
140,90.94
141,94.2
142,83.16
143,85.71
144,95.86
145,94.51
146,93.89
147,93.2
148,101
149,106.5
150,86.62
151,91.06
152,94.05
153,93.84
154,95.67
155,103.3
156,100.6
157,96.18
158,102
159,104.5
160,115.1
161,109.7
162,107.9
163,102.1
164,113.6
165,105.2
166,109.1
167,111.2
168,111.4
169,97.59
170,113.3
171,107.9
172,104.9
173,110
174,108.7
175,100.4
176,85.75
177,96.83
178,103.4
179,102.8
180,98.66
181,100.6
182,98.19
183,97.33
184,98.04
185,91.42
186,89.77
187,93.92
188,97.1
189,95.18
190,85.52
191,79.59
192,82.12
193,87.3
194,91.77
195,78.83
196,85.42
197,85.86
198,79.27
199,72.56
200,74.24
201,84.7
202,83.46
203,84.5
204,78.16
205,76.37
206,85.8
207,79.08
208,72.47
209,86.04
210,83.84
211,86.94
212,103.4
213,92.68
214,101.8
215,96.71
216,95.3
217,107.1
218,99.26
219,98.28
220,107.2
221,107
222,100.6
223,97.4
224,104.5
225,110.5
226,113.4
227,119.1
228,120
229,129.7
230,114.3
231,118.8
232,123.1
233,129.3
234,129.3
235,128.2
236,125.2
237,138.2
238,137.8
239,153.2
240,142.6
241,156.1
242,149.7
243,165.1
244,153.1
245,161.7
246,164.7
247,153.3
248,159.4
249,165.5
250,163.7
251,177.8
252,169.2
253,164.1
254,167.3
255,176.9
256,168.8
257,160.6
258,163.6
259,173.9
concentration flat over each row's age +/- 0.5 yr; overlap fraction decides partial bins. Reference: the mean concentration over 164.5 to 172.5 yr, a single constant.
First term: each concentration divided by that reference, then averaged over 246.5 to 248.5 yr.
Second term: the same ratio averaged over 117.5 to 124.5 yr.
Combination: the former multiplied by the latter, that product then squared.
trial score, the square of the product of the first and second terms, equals 1.7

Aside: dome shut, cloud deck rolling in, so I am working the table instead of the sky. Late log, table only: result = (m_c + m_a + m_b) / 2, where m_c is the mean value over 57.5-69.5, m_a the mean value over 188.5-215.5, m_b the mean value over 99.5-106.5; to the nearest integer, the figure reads 139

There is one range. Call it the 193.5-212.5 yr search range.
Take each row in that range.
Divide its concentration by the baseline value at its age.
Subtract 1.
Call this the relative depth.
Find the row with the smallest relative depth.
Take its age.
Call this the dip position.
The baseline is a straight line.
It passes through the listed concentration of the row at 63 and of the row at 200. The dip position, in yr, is 199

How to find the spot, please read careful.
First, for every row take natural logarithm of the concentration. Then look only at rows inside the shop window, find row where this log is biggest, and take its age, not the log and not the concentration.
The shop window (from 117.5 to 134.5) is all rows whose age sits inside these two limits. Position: 133 yr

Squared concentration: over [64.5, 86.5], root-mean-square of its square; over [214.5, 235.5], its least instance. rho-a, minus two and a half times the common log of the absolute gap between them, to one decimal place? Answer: -5.0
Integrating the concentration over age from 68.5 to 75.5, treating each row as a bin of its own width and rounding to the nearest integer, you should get 702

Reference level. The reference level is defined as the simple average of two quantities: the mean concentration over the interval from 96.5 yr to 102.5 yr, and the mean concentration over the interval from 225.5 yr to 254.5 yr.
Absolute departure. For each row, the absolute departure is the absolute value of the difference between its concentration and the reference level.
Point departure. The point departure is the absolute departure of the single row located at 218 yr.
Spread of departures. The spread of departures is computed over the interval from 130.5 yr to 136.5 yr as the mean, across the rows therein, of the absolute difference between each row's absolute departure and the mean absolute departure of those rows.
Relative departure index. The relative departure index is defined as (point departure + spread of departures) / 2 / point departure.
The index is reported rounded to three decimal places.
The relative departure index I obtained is 0.584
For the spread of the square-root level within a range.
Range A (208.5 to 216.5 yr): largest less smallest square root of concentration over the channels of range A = 1.0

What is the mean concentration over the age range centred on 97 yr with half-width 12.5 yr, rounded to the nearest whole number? 94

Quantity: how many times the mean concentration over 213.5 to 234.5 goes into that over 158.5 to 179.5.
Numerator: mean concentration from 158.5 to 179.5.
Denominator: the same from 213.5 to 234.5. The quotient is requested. 1.0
